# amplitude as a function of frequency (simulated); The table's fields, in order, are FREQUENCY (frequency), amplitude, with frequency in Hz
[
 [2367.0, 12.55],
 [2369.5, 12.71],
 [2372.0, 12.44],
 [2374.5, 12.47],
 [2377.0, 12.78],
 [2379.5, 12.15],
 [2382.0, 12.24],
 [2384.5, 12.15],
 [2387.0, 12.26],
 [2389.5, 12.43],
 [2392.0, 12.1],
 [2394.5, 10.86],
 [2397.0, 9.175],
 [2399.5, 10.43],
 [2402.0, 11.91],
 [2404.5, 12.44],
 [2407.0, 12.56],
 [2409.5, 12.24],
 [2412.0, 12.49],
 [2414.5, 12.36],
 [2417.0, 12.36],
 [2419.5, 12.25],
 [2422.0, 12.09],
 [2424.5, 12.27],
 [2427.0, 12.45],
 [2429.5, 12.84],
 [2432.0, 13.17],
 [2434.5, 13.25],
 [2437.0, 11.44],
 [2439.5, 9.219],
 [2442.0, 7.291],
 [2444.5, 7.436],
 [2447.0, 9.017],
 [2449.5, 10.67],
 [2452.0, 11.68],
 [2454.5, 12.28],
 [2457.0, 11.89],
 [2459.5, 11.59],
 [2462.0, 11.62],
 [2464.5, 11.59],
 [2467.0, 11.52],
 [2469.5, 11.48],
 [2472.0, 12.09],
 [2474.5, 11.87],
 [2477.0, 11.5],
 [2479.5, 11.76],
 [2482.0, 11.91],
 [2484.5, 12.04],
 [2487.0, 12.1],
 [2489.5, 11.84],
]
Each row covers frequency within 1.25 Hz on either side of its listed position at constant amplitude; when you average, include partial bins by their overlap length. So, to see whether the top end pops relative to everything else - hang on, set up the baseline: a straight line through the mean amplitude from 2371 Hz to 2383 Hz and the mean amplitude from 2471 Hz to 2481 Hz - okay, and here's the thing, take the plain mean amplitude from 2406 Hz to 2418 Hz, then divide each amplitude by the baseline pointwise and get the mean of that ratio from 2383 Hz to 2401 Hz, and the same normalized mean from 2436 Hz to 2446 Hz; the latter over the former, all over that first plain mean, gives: 0.064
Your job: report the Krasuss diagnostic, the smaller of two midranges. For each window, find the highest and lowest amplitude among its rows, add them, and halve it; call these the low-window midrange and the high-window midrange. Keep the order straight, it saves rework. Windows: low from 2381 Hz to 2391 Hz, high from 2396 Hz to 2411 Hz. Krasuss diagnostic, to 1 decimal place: 10.9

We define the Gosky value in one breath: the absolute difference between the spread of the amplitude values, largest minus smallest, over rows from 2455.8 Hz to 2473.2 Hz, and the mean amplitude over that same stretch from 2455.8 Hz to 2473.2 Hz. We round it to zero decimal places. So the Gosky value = 11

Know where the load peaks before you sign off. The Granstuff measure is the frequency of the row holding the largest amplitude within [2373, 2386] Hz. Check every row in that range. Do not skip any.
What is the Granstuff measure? 2377.0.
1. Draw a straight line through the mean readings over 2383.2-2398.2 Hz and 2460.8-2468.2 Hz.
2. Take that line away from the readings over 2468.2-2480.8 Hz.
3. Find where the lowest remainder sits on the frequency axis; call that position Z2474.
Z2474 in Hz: 2469.5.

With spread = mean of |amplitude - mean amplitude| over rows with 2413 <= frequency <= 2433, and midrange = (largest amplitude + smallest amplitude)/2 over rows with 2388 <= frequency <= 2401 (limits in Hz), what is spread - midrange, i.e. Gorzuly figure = -10.5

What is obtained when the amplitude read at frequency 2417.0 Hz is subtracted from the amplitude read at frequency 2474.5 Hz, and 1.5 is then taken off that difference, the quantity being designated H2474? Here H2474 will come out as -2.0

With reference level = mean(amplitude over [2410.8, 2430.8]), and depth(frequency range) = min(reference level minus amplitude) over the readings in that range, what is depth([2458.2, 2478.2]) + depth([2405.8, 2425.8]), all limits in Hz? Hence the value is 0.1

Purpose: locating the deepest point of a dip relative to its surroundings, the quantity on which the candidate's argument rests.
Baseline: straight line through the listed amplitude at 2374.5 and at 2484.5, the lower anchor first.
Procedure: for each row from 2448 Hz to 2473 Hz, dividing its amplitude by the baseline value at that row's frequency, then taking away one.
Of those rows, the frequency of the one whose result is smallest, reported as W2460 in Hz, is 2449.5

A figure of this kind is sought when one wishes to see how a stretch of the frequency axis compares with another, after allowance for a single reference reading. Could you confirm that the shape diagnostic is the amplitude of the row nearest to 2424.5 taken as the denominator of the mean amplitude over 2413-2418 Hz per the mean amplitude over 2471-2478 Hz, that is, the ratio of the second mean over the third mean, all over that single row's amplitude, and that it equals 0.085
